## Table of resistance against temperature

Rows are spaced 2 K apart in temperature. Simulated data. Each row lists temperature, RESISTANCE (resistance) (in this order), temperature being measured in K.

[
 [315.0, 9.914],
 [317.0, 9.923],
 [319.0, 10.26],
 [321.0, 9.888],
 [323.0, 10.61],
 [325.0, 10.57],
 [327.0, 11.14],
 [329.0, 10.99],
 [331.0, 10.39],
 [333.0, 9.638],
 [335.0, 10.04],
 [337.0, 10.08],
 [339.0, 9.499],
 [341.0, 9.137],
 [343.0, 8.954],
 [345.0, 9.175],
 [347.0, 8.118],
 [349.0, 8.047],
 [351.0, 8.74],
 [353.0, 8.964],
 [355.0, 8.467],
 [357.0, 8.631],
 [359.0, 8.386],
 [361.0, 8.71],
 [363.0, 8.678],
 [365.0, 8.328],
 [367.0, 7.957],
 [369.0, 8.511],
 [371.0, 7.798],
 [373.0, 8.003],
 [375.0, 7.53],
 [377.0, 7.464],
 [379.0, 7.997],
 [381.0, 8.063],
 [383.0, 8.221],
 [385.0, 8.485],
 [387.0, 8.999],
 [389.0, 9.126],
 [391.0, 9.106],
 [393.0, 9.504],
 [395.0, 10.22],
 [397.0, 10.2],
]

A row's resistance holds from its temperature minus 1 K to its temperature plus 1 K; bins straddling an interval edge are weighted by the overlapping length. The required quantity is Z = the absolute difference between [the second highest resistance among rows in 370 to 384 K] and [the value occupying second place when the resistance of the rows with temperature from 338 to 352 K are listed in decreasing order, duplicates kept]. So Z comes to 1.1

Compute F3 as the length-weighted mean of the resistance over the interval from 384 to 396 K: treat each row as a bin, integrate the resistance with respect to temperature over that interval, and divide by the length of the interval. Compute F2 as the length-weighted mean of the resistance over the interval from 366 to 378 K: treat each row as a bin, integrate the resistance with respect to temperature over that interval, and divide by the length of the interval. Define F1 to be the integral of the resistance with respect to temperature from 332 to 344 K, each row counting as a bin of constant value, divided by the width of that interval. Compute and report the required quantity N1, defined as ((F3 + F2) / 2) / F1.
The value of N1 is 0.90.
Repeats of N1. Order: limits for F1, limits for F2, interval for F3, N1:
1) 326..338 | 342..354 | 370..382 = 0.79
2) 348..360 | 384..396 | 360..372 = 1.03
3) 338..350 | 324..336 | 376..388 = 1.06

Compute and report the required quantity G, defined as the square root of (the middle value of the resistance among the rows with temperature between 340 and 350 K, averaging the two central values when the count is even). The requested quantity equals 2.99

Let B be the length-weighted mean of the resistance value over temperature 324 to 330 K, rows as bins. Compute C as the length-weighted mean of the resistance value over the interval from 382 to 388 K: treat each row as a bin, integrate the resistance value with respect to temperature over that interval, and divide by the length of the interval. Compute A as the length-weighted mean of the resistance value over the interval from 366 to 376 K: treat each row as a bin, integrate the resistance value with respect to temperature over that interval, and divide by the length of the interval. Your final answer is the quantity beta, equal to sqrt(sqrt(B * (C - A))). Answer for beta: 1.60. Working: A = 7.96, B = 10.9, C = 8.6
